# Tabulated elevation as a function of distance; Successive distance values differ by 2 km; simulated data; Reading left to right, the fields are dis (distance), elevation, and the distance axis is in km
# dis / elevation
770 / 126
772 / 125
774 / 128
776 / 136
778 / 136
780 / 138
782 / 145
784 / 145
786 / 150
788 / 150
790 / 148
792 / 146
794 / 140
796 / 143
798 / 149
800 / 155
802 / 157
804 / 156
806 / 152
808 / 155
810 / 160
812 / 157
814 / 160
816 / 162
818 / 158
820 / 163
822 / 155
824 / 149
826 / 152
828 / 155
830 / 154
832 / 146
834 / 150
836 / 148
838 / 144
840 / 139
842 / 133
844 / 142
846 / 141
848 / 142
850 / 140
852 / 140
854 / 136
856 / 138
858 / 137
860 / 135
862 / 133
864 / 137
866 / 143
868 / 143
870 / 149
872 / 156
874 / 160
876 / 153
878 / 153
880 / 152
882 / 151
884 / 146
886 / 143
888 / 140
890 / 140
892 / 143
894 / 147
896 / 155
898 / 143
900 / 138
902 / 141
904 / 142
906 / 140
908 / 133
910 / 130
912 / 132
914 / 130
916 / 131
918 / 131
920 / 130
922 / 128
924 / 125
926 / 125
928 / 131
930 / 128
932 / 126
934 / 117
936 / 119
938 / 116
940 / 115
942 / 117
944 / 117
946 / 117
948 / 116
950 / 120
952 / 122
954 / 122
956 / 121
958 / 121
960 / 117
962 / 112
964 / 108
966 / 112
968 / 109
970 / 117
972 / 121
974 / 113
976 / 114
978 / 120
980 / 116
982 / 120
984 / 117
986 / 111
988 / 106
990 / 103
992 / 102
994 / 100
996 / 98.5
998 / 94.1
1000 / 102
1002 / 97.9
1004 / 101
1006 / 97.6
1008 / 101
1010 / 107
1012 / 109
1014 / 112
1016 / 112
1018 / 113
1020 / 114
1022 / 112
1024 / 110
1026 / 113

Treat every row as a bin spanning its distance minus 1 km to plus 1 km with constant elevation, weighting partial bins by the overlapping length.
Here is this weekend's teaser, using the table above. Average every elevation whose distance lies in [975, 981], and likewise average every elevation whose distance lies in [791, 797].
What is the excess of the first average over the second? -26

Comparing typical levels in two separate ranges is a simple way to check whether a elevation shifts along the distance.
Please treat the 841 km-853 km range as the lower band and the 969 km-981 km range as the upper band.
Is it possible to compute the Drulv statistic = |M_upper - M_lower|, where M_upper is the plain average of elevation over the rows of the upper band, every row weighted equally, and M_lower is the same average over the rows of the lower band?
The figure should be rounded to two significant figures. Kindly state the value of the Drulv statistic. 23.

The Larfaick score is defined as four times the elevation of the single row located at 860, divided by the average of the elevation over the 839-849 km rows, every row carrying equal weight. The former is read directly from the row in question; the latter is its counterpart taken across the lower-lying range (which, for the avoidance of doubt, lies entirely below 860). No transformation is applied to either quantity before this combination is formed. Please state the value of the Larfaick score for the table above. 3.87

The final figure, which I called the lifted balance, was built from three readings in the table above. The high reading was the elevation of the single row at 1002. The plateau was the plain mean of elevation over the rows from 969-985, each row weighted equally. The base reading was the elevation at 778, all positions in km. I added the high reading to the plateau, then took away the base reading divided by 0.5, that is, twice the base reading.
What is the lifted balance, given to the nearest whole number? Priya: -57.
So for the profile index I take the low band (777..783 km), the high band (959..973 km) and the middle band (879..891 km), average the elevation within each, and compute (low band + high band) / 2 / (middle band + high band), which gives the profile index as 0.489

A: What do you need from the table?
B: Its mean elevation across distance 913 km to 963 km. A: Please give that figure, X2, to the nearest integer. 122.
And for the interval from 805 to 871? 147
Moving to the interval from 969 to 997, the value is 111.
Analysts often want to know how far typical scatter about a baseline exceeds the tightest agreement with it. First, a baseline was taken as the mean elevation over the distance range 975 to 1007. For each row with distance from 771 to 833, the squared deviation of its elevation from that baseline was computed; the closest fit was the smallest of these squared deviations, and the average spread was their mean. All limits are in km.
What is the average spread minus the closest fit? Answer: 1579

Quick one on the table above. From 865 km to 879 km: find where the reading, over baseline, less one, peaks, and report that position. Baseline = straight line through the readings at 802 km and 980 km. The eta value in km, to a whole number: 874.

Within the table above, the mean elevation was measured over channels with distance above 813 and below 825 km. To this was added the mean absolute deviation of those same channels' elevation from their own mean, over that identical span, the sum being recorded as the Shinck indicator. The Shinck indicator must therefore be 162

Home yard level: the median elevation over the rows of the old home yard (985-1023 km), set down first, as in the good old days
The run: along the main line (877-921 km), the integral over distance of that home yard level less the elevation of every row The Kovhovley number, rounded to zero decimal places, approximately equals -1650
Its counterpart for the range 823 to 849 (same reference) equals -1112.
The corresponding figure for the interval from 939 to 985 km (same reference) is -630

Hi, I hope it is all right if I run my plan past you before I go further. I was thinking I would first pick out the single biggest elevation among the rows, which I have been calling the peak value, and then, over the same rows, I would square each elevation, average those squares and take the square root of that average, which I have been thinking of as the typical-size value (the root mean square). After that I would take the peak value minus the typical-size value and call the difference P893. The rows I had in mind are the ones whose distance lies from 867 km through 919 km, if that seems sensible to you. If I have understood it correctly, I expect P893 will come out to 16.6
